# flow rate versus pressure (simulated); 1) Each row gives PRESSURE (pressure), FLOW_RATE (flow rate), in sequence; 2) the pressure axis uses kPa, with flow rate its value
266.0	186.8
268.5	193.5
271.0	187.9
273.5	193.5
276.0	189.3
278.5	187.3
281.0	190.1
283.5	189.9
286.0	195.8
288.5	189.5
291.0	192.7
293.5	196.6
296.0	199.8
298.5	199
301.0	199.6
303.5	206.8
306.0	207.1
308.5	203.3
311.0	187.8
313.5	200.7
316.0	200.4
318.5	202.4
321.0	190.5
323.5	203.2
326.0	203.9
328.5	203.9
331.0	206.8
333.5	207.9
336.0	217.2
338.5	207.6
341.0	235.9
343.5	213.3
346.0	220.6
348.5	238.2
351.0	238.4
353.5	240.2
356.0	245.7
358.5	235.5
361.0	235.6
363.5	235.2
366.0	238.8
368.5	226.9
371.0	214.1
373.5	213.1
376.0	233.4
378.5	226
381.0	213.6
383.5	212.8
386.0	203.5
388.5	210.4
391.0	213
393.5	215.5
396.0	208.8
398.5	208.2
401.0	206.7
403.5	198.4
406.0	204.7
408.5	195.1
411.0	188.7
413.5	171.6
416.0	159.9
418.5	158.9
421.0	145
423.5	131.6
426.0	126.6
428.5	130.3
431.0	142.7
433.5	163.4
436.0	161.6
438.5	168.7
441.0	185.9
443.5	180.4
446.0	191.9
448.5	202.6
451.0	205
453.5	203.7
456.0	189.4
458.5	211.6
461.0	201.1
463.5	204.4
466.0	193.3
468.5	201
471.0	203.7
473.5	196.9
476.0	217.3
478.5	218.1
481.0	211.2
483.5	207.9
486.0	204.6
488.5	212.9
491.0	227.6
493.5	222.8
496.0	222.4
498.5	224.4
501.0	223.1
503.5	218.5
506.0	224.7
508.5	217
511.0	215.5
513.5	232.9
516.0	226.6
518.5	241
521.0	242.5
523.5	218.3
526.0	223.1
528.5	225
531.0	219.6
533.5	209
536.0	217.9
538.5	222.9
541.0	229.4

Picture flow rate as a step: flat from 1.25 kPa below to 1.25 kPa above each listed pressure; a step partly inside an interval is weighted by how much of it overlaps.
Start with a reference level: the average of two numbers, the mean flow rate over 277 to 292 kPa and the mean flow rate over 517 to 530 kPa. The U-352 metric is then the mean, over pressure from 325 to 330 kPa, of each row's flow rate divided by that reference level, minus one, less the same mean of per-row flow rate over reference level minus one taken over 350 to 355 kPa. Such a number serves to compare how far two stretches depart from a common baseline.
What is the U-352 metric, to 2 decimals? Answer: -0.17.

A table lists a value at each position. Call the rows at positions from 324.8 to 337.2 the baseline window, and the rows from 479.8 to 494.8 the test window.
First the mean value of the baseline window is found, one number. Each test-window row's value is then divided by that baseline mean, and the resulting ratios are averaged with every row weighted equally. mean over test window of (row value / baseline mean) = 1.03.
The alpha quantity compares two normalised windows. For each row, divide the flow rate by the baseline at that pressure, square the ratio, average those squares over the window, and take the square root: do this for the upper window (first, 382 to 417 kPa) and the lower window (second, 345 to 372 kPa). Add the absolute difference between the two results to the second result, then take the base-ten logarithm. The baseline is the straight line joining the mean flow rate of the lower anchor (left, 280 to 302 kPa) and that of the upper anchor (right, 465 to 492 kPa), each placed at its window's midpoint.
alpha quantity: 0.13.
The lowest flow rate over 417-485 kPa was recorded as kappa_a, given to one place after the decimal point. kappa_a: 126.6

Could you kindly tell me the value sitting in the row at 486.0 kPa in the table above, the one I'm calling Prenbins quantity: 204.6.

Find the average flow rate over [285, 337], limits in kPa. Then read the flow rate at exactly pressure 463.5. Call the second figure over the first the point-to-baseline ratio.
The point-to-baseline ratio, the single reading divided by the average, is 1.02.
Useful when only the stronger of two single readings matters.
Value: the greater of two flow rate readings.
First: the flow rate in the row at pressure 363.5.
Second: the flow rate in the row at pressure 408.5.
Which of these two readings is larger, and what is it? 235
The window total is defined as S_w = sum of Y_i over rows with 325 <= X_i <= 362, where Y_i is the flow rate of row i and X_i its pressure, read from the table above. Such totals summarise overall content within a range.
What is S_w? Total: 3351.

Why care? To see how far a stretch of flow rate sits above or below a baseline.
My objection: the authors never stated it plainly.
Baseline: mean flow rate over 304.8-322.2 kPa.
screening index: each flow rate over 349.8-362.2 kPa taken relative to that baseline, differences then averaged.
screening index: 40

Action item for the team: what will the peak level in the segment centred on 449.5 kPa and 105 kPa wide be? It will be 227.6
